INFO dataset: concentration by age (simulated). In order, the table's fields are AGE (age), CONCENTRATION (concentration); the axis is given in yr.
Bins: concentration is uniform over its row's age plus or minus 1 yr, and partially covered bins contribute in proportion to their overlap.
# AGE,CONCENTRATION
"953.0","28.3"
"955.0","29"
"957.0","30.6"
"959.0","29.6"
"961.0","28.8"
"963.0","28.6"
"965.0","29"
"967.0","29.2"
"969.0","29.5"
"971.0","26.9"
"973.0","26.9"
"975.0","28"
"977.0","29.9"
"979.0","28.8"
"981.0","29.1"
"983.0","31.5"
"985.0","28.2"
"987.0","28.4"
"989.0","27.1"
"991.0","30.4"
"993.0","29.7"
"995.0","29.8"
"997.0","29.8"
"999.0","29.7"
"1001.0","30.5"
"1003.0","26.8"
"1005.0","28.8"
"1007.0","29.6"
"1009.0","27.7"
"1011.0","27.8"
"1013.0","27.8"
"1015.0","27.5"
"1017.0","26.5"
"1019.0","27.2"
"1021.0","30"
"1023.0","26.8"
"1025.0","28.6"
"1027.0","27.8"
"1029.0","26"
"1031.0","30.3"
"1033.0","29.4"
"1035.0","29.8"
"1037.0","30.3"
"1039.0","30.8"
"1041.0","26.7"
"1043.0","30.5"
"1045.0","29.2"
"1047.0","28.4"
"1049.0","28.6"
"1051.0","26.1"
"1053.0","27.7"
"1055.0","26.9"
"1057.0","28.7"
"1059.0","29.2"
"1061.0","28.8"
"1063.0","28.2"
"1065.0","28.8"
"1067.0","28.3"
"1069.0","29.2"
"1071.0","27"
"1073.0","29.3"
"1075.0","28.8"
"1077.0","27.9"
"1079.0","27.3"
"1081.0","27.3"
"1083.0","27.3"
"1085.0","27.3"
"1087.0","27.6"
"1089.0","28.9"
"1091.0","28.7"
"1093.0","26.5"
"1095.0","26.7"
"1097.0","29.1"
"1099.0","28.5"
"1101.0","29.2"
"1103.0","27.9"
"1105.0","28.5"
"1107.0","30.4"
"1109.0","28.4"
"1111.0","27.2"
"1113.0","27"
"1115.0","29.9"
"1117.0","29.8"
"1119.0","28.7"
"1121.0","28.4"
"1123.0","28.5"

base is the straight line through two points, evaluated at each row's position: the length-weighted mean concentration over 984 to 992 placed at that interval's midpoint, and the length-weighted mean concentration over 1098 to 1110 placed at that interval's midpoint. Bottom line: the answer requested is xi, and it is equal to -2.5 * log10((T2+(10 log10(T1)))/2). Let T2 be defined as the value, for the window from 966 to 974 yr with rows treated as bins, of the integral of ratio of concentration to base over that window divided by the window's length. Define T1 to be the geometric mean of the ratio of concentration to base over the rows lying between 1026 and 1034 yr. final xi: 0.818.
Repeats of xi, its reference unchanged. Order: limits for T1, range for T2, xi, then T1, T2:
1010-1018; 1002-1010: 0.992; 0.958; 0.99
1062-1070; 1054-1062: 0.781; 0.997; 0.99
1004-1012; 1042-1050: 0.752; 0.996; 1.02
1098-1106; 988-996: 0.773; 0.990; 1.03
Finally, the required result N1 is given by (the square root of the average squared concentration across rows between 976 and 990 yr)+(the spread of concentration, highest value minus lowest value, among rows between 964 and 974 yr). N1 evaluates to 31.6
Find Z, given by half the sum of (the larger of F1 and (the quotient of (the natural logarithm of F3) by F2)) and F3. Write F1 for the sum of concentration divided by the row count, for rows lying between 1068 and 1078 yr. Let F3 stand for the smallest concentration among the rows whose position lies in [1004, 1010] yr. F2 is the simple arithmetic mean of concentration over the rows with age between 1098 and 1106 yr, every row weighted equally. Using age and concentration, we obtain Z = 28.1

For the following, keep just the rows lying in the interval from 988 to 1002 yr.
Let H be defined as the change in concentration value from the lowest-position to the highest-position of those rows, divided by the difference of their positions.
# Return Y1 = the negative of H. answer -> -0.28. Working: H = 0.28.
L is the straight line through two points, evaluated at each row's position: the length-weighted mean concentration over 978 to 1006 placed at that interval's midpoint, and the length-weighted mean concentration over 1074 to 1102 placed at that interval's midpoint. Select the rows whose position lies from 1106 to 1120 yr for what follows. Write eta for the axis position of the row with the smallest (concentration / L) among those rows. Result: 1113.0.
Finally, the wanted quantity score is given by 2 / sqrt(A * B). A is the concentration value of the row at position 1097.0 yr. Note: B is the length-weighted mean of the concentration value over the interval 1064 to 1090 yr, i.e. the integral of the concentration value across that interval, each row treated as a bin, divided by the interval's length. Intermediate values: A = 29.1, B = 28.1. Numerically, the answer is 0.0700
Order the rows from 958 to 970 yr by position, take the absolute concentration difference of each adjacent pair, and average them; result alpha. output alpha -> 0.4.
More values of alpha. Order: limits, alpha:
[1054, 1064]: 0.8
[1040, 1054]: 1.7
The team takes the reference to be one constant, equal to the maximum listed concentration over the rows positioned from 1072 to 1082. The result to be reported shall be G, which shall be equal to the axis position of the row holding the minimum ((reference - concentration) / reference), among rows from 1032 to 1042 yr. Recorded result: 1039.0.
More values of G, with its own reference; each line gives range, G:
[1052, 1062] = 1059.0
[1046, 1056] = 1049.0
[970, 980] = 977.0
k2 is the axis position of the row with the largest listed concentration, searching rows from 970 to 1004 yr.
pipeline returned 983.0 yr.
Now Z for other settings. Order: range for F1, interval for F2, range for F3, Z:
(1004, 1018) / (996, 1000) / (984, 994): 27.5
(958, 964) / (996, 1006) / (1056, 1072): 28.0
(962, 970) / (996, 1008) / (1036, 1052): 27.6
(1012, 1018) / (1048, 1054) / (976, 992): 27.2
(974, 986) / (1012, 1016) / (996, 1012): 28.0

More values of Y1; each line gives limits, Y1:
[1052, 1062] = -0.14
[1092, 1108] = -0.28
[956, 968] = 0.14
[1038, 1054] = 0.22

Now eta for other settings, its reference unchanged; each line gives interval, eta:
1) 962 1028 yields 971.0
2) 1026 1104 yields 1029.0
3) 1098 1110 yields 1103.0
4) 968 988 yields 971.0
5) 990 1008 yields 1003.0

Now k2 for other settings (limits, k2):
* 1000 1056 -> 1039.0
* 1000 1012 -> 1001.0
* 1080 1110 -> 1107.0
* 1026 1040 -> 1039.0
